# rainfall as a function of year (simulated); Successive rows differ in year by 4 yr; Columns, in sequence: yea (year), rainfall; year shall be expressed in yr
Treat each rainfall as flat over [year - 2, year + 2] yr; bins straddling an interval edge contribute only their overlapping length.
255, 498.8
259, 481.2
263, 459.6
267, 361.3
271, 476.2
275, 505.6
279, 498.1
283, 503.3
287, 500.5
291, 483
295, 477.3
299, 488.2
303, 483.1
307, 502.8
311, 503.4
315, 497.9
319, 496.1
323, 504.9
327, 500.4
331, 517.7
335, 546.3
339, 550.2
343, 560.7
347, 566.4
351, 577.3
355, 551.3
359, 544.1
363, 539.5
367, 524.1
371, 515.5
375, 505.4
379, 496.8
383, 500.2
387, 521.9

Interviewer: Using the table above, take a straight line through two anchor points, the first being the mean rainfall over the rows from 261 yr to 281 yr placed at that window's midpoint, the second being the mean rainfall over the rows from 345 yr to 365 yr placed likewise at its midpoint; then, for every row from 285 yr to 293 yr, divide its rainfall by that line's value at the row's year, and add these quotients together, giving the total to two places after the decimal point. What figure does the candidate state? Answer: 2.05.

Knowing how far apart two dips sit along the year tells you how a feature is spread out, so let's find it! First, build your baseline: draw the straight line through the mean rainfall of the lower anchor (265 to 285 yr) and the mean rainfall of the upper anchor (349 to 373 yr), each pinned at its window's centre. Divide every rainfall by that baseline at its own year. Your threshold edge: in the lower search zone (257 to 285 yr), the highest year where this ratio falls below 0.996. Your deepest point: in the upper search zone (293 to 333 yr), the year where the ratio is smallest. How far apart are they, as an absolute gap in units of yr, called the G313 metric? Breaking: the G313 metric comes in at 60 yr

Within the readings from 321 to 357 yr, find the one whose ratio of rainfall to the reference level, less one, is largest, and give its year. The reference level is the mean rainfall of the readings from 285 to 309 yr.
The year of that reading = 351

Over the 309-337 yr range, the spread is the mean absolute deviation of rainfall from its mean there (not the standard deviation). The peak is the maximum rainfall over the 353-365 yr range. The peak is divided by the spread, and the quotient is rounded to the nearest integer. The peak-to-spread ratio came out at 43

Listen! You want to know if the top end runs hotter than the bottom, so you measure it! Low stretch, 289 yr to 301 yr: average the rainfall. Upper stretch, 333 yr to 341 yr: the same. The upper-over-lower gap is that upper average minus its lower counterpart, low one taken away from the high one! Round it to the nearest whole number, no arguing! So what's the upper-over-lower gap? 65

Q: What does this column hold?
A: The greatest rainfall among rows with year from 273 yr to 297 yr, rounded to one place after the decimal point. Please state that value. 505.6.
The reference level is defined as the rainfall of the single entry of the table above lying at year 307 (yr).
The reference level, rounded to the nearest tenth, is 502.8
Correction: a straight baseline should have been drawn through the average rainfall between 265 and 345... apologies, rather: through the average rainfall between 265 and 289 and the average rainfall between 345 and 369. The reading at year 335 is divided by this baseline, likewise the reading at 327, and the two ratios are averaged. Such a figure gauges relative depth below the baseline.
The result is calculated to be 0.995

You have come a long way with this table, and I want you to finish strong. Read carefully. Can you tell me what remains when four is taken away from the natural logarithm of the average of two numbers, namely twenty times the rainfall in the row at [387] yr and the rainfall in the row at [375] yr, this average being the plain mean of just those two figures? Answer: 4.61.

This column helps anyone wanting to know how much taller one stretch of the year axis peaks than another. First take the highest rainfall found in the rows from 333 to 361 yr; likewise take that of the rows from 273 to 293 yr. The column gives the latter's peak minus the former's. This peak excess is -72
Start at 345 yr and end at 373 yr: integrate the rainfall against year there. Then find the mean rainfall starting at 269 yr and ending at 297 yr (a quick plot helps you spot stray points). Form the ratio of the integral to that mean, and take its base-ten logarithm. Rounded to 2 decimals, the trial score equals 1.49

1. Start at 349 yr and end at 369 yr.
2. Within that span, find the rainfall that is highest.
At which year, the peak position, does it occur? 351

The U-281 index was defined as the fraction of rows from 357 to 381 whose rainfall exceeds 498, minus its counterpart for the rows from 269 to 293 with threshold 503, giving 0.50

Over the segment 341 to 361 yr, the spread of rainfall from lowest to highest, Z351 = 33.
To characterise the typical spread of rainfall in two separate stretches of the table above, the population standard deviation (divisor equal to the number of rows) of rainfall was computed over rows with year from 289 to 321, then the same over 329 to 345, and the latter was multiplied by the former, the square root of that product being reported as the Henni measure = 12.1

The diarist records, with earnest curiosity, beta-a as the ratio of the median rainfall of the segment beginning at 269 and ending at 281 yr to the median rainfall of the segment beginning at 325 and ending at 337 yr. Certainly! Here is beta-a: 0.962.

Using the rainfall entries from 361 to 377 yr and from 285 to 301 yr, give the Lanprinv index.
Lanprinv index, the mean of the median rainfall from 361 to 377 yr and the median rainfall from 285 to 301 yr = 503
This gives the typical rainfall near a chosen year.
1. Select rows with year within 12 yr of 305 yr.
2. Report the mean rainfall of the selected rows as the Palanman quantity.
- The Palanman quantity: 492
